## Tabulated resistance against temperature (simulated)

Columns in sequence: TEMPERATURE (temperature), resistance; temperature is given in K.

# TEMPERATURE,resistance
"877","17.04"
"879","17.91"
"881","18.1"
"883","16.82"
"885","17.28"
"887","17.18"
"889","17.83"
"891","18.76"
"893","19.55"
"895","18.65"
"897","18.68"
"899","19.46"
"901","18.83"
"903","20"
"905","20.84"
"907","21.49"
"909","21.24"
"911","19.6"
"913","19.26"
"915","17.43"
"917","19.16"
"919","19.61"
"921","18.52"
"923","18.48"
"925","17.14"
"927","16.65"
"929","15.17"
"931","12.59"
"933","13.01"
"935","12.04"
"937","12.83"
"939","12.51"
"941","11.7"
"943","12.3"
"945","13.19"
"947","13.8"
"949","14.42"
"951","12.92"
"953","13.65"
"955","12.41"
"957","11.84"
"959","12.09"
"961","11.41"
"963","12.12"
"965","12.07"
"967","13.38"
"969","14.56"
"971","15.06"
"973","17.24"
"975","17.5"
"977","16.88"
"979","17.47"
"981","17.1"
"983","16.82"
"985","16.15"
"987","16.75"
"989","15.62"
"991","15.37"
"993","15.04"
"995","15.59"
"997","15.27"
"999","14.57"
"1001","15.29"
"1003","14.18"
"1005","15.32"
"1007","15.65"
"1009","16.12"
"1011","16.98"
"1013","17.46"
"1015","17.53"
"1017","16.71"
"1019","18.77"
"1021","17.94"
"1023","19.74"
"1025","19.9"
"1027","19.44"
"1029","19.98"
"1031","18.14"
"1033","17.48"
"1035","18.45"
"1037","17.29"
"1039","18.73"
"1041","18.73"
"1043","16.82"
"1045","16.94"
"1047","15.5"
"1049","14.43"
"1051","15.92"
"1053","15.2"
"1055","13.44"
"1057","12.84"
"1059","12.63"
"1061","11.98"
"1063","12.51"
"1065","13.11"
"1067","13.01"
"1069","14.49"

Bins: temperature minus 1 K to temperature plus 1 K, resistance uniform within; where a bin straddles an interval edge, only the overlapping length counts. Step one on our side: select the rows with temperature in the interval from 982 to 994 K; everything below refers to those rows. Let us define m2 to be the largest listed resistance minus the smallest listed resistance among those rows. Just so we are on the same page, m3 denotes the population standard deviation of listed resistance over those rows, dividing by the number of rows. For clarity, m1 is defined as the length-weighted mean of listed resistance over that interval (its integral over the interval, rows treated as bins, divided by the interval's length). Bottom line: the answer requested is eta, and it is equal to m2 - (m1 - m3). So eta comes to -14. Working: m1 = 16.0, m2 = 1.8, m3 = 0.67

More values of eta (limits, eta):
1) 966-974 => -10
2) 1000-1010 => -13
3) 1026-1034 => -15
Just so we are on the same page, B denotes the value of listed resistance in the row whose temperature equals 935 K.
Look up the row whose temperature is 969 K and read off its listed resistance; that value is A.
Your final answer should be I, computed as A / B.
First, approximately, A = 14.56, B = 12.04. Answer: 1.21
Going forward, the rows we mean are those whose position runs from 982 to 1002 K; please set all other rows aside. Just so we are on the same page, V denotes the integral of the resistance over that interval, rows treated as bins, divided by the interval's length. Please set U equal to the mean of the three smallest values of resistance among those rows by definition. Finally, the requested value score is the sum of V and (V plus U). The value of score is 46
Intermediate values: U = 15.0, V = 16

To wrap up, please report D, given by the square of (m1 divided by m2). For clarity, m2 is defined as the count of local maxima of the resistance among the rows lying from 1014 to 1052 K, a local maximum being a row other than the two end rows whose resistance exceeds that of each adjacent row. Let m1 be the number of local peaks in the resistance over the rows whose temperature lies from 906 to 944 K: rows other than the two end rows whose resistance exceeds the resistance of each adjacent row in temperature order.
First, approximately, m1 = 3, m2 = 5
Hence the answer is 0.36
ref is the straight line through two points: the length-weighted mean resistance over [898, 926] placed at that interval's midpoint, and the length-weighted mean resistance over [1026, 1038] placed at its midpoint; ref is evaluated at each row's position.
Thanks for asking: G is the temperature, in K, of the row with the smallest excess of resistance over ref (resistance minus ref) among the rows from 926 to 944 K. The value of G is 941 K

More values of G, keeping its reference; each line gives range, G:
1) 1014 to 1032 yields 1017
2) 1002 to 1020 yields 1003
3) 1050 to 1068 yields 1061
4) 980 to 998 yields 993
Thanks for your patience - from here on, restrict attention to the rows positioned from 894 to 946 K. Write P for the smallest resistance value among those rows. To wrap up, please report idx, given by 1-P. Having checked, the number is -10.7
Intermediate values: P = 11.7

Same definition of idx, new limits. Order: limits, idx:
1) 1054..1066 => -11.0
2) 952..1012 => -10.4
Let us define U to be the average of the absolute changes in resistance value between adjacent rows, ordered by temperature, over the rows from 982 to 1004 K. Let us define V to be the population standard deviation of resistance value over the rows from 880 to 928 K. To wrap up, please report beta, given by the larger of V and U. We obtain 1.3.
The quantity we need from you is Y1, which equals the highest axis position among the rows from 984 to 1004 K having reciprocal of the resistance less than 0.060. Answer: 987 K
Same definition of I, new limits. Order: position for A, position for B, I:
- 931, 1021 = 0.70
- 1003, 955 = 1.14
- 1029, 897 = 1.07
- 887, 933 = 1.32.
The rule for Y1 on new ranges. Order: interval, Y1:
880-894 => 893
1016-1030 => 1029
